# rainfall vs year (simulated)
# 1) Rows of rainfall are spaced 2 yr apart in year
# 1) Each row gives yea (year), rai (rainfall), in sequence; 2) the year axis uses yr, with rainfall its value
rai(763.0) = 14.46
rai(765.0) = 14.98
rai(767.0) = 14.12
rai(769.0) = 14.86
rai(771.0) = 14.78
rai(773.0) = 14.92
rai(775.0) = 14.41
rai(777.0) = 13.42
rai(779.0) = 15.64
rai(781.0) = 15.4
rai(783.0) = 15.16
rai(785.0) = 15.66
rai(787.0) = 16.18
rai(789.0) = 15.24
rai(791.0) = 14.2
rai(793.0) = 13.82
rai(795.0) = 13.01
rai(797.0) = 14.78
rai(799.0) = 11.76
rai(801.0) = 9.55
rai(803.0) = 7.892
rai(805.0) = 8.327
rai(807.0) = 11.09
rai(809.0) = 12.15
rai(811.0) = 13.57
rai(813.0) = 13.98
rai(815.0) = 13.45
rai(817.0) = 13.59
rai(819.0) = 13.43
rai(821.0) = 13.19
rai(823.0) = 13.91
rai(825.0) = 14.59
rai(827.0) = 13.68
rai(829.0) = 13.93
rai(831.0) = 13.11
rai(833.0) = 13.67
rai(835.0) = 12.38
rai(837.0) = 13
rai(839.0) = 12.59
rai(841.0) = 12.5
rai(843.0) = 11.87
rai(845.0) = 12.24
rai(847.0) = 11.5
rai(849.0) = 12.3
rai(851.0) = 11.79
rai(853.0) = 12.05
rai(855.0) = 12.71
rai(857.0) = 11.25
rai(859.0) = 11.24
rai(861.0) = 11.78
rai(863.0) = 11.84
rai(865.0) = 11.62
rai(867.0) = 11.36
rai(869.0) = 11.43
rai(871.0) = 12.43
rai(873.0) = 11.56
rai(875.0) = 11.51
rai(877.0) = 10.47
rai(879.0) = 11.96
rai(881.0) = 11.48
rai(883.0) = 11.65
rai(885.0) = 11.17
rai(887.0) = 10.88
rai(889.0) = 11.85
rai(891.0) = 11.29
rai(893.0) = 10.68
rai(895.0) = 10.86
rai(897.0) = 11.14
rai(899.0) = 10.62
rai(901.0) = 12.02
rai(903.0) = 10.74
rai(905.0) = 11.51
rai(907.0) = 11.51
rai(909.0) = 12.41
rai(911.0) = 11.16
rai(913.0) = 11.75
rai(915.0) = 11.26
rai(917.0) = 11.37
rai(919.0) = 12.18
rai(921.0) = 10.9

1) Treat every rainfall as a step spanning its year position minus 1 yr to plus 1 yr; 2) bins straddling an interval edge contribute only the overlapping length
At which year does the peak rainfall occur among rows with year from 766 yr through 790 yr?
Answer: 787.0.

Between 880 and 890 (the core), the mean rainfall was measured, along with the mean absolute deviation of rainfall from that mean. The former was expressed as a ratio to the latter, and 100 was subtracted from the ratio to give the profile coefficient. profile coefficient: -62.6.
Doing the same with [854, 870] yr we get -65.9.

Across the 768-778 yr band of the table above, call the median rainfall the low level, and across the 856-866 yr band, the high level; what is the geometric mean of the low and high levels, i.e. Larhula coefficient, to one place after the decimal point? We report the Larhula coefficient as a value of 13.1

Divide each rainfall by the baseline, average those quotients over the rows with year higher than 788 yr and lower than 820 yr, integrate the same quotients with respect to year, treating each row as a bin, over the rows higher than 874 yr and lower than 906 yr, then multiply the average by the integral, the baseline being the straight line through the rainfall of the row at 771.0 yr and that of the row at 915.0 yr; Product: 27.1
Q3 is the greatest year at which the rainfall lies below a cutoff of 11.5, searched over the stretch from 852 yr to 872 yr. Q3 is 869.0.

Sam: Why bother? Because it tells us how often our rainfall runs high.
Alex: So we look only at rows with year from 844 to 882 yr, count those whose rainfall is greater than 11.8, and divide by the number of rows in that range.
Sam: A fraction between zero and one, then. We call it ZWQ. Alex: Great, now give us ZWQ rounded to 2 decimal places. 0.37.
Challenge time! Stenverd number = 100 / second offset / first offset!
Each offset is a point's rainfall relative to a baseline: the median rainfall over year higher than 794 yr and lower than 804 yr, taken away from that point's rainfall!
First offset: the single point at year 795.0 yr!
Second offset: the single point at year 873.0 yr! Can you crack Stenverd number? -400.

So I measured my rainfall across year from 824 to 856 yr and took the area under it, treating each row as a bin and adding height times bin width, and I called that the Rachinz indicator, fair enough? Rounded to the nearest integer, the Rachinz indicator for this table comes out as 408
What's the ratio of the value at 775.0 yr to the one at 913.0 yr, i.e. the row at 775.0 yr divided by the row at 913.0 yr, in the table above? 1.23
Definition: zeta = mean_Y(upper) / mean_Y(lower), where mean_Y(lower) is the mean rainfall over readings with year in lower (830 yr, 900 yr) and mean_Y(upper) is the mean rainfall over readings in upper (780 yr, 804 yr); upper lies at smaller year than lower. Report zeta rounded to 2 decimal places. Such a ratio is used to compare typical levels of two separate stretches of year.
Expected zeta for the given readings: 1.15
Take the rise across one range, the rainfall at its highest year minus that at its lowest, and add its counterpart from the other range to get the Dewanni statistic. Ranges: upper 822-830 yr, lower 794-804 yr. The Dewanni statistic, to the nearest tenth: -5.1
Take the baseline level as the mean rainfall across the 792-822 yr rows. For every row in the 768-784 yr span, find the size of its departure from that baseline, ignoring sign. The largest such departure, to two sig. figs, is 3.4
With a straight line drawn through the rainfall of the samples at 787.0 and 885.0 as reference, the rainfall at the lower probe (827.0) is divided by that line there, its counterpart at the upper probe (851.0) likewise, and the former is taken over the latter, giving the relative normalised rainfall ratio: 1.06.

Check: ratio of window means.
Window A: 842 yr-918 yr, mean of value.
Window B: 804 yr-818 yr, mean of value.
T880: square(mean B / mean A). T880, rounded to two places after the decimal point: 1.14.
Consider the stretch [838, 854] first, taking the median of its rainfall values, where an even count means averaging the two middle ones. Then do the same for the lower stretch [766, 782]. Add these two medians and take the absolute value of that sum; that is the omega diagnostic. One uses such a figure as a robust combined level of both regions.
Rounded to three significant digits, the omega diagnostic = 27.0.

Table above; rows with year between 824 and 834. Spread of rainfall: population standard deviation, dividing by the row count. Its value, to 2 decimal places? 0.48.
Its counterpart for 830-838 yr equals 0.46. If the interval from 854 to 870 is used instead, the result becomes 0.45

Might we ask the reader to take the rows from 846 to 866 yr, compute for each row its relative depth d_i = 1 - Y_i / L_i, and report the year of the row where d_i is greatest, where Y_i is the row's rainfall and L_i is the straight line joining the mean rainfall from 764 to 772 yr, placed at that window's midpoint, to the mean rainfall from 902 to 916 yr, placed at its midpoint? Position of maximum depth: 857.0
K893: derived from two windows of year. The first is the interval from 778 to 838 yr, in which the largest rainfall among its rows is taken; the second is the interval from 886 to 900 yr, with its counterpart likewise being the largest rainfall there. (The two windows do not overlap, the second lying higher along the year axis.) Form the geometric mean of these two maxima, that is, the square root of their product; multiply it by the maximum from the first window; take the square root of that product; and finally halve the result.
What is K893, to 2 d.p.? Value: 7.48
